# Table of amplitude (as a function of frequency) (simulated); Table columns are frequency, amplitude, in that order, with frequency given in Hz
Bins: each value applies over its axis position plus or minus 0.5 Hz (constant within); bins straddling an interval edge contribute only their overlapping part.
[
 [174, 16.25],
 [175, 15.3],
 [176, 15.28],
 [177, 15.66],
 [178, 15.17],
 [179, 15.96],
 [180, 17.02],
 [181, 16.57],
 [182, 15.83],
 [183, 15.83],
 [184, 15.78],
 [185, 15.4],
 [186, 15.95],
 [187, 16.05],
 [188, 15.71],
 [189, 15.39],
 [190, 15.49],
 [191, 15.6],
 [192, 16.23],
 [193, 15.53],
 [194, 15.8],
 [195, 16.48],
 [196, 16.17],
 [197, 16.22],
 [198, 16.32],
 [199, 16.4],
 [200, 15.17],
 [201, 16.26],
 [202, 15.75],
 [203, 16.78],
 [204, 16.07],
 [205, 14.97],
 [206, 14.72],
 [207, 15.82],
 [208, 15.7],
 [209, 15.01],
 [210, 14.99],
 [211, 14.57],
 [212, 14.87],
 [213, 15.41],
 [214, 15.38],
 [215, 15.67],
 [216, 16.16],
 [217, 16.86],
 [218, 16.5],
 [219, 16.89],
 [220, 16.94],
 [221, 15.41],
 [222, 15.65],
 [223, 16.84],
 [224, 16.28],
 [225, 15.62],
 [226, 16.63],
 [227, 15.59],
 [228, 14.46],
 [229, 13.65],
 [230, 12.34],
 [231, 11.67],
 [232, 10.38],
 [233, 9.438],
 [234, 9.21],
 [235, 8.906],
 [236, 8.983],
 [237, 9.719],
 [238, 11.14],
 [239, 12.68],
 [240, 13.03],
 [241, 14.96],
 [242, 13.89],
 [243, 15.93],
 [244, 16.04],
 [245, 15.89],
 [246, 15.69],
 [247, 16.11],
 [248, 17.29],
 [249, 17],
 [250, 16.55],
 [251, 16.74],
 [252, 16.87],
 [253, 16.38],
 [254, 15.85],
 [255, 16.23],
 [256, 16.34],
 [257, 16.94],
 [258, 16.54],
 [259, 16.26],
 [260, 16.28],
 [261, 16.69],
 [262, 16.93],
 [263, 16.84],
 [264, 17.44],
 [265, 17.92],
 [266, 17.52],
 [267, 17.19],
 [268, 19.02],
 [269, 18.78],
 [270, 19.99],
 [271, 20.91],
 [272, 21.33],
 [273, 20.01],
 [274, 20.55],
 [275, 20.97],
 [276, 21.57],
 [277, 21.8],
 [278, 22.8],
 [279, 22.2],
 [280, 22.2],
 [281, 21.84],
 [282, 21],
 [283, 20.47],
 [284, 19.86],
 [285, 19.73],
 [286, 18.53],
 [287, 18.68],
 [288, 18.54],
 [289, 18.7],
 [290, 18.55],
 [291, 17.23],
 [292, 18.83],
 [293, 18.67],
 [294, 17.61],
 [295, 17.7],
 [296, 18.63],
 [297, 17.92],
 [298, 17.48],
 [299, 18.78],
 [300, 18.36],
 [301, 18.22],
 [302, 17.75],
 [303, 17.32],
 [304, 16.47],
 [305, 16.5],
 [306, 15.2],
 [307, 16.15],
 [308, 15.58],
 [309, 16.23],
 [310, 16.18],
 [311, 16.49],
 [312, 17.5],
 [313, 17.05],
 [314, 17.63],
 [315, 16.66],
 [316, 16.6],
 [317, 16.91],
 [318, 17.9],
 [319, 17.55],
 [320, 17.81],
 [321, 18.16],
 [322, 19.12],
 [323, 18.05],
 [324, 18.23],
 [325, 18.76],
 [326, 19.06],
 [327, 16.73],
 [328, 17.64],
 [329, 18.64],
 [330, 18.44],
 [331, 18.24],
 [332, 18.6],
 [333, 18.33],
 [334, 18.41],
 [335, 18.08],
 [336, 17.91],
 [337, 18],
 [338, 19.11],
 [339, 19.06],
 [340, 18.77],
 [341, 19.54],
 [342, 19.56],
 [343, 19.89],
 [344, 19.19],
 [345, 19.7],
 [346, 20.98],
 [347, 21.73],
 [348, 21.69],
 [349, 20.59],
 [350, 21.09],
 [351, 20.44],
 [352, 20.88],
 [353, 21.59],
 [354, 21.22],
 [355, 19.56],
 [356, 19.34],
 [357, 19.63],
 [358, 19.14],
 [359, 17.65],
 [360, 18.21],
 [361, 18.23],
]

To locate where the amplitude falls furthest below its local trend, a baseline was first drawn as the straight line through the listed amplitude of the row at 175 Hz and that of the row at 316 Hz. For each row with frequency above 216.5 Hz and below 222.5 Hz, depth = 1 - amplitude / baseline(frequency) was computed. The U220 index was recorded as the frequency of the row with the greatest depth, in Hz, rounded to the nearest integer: 221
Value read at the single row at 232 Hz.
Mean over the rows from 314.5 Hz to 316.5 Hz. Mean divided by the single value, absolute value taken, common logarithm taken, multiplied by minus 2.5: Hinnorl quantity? -0.51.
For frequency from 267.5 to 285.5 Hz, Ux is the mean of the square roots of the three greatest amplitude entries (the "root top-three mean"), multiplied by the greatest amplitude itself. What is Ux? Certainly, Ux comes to 108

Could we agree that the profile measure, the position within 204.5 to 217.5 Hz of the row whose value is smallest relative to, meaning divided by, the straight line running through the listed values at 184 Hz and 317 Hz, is 211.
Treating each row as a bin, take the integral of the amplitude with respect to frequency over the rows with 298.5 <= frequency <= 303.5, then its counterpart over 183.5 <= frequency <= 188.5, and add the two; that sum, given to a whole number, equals 169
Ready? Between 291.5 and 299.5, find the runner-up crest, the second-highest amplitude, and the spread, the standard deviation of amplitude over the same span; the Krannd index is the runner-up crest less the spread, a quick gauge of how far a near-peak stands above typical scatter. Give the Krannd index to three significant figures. 18.2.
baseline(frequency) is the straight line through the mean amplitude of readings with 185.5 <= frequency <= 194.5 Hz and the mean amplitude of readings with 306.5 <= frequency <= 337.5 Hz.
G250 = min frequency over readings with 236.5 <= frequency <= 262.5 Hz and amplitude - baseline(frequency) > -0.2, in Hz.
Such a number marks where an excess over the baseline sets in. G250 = 248 Hz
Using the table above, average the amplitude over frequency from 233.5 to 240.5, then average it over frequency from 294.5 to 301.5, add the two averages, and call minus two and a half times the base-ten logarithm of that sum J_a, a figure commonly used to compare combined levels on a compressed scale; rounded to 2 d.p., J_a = -3.64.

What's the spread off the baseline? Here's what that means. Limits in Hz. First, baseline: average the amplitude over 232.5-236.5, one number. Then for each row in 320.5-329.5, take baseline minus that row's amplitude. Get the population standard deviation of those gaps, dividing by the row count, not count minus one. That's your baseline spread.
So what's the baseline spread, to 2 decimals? 0.71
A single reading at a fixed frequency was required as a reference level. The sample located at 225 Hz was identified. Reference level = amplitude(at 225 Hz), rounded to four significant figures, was 15.62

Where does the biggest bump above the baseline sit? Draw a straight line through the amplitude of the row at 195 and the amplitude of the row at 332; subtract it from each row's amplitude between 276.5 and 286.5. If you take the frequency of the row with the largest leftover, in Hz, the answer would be 278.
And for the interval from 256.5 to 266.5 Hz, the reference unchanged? 265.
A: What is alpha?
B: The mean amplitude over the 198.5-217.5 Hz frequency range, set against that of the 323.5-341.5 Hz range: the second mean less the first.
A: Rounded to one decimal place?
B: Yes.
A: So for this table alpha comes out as 2.8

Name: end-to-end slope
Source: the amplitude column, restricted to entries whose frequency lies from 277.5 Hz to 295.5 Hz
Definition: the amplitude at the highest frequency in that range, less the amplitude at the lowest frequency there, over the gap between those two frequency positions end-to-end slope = -0.30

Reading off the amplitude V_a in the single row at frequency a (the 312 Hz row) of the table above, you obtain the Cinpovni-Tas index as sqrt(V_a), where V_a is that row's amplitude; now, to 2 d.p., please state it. 4.18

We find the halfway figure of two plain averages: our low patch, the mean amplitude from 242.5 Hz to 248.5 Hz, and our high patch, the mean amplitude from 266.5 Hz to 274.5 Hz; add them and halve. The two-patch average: 17.9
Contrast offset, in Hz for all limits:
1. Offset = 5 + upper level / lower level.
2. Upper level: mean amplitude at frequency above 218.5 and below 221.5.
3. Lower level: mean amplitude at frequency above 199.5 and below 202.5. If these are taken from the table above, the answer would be 6.04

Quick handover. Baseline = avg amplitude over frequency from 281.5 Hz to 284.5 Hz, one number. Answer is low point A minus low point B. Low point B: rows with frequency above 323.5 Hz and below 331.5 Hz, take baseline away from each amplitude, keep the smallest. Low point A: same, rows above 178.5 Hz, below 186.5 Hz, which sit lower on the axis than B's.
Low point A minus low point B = -1.3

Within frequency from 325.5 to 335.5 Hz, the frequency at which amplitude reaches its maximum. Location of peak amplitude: 326 Hz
